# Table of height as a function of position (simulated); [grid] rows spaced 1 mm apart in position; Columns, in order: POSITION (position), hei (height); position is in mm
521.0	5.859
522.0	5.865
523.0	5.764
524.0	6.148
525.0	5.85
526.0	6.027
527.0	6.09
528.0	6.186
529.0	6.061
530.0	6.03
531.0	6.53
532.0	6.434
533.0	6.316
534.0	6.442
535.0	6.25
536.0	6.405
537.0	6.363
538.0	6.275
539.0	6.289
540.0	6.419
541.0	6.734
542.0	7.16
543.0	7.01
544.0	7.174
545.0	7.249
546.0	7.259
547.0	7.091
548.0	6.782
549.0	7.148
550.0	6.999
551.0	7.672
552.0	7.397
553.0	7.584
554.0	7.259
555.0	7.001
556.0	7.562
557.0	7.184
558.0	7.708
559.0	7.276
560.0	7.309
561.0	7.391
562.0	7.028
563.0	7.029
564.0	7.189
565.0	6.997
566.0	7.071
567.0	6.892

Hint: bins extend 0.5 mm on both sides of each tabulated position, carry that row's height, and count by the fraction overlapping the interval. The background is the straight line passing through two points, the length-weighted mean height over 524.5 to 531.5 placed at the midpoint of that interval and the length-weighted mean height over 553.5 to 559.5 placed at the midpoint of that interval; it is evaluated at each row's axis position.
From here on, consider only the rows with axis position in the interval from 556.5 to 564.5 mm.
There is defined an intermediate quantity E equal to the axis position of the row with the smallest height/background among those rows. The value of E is 563.0 mm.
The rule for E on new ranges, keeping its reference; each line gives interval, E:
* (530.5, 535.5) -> 535.0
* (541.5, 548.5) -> 548.0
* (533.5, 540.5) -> 539.0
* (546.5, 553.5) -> 548.0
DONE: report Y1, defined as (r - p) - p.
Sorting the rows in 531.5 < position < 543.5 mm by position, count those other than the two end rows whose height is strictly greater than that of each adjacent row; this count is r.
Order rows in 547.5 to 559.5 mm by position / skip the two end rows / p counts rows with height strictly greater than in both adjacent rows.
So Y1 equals -7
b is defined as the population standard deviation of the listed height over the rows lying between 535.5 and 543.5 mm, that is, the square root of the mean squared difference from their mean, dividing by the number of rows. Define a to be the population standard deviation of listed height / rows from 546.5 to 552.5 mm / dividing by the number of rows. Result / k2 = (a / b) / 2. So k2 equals 0.44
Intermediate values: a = 0.29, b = 0.32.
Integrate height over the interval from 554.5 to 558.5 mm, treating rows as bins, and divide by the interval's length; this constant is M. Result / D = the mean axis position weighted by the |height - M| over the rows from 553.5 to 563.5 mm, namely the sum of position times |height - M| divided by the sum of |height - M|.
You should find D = 558.6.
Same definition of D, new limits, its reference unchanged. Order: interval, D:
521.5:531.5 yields 526.2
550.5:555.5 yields 553.2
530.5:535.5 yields 533.1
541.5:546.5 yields 543.5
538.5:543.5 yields 540.3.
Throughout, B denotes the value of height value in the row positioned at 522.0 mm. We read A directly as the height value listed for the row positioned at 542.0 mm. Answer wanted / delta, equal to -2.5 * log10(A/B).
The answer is -0.22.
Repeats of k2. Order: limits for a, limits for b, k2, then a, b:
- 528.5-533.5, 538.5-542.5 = 0.30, 0.20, 0.34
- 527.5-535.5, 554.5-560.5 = 0.37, 0.17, 0.23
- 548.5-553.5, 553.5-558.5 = 0.50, 0.25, 0.26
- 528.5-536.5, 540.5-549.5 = 0.47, 0.17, 0.18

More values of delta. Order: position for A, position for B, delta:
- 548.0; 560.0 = 0.08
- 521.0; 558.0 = 0.30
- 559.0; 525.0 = -0.24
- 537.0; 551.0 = 0.20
